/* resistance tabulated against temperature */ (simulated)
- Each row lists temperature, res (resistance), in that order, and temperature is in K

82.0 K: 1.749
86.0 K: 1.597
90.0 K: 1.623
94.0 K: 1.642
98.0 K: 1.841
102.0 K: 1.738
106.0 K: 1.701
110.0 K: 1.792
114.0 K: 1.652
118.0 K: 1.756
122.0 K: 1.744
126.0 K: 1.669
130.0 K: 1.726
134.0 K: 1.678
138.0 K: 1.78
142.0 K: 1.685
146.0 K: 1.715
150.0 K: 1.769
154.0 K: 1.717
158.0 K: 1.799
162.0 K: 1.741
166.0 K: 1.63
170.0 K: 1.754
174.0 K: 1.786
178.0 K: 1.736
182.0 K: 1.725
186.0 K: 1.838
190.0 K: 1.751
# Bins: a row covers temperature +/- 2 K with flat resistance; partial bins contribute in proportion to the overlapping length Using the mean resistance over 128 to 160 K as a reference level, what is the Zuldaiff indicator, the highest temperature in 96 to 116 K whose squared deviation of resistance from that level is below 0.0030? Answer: 106.0 K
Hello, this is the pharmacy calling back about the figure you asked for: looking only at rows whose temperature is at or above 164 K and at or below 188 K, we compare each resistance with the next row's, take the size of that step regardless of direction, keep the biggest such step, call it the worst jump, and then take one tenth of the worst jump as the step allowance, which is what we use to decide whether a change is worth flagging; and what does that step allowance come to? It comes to 0.0124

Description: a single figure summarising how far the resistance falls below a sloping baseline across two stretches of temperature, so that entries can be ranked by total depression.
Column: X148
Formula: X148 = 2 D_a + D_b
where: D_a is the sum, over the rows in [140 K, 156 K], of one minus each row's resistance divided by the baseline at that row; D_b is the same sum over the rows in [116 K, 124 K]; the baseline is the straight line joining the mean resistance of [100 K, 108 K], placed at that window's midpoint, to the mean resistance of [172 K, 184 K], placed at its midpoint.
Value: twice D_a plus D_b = 0.04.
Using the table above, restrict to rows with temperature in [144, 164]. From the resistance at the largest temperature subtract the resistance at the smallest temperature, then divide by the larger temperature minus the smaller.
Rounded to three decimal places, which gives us 0.002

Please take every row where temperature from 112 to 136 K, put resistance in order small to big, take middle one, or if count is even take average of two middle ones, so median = 1.702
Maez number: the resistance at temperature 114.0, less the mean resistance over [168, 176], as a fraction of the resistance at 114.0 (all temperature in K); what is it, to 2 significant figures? -0.071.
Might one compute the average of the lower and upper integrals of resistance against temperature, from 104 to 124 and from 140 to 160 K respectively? 34.7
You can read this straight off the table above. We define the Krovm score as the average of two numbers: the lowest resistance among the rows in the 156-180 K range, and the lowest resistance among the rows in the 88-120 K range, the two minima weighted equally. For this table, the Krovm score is 1.63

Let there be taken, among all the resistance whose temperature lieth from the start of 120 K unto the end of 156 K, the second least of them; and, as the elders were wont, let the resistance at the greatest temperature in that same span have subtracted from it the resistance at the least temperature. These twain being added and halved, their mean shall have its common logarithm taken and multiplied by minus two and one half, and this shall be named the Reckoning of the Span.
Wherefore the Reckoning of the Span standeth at 0.21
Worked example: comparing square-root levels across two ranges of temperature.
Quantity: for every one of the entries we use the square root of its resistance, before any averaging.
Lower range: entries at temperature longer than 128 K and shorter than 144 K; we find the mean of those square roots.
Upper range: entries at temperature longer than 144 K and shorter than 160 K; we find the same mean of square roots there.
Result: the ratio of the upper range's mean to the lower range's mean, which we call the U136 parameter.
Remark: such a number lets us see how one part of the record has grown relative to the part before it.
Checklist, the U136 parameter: 1.010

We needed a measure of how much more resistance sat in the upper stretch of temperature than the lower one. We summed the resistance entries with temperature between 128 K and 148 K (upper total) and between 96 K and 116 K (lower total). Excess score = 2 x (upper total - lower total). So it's -0.28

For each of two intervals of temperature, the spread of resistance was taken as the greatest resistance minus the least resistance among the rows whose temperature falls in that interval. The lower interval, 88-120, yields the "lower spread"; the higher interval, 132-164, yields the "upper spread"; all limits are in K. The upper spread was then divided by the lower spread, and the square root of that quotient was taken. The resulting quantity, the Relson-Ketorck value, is 0.75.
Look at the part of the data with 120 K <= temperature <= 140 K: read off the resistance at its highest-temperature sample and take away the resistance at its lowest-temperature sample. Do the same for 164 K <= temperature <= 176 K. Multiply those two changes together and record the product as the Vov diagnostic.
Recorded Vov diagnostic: 0.0056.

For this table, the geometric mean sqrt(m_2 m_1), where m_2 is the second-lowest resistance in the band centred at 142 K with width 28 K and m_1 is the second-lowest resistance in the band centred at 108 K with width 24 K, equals 1.69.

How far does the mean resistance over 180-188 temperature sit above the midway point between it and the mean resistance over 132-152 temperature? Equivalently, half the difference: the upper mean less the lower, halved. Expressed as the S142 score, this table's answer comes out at 0.028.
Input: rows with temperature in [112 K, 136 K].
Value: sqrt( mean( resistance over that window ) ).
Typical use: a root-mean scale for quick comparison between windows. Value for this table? 1.31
